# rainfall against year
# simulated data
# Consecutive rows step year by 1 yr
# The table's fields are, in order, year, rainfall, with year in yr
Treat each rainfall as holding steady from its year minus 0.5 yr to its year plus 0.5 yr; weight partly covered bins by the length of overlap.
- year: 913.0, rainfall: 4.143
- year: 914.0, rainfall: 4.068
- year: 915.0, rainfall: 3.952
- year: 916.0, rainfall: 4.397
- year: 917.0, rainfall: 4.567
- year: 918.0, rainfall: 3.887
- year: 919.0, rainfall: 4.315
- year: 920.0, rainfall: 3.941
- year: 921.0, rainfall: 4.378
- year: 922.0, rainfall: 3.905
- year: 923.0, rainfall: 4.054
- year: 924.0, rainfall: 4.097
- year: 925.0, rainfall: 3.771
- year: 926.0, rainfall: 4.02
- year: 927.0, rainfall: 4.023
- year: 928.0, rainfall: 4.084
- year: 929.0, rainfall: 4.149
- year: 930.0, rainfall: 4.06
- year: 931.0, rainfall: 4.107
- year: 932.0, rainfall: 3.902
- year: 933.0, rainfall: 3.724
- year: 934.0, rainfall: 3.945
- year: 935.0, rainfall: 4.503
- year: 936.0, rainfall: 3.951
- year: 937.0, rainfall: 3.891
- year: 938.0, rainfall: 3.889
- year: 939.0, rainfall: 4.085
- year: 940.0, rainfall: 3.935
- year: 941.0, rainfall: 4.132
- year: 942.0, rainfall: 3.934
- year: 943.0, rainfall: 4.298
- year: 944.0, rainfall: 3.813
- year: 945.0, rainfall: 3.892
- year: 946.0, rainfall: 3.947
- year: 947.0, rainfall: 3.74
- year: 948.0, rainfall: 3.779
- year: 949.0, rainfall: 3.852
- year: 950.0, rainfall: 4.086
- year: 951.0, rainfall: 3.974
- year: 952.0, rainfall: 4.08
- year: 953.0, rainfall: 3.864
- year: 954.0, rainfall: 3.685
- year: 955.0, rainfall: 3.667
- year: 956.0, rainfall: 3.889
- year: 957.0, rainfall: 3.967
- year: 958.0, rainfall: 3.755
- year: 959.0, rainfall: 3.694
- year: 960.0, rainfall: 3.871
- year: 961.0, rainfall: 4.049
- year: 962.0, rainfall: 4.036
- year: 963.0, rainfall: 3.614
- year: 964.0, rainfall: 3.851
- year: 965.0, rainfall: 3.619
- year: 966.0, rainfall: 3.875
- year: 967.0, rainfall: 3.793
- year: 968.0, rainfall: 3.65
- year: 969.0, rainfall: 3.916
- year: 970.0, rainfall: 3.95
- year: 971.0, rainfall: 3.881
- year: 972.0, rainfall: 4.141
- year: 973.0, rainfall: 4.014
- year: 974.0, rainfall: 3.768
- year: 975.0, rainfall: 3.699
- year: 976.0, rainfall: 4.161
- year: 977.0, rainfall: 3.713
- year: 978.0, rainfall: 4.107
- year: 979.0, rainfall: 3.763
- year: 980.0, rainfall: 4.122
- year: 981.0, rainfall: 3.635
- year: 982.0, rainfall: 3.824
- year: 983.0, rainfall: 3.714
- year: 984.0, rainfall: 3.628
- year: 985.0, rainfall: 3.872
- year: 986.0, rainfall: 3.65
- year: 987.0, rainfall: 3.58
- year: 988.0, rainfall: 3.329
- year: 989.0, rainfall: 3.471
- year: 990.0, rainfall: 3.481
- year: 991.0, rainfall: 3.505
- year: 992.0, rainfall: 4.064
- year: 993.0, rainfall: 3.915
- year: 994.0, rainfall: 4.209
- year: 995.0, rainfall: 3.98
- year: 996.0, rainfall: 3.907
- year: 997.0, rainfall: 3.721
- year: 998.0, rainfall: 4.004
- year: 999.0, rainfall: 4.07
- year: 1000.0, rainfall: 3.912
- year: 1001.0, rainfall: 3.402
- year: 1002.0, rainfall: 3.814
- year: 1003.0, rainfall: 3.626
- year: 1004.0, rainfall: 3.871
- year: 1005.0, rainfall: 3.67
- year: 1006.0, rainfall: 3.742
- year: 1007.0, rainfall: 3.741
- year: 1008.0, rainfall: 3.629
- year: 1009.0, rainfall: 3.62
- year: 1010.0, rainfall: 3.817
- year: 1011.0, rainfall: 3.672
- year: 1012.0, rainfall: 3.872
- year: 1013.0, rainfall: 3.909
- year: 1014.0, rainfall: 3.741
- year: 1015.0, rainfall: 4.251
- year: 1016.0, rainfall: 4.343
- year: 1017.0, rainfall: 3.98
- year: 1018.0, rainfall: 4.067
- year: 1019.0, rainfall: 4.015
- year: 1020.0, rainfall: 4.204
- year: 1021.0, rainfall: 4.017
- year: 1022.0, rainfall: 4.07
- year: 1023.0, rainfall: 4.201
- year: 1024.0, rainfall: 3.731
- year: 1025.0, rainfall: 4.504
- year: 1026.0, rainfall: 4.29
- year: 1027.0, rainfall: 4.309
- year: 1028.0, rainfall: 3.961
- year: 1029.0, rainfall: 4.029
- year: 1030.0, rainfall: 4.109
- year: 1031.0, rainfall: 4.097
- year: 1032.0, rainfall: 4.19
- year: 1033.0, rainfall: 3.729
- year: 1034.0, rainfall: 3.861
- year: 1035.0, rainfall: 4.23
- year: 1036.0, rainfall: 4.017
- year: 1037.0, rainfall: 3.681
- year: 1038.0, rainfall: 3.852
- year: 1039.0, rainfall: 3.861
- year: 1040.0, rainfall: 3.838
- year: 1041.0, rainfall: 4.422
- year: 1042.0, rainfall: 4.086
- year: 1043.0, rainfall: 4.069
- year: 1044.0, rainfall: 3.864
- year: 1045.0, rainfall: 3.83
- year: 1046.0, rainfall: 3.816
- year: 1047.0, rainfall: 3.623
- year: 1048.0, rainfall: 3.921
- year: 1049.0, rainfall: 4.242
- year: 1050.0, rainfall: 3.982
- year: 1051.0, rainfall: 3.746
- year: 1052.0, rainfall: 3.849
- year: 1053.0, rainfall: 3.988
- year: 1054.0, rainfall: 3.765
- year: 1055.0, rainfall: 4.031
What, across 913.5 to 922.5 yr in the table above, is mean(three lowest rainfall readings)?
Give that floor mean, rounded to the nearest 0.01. 3.91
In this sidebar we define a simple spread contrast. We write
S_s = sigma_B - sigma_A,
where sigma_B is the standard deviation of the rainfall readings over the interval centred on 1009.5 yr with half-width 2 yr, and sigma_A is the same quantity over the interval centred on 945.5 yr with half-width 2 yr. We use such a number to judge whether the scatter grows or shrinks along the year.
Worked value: 0.001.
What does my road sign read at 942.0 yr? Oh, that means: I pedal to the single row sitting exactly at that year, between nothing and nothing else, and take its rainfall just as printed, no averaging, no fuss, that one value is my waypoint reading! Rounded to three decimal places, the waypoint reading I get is 3.934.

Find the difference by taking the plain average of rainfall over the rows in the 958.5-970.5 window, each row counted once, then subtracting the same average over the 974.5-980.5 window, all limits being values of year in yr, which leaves -0.10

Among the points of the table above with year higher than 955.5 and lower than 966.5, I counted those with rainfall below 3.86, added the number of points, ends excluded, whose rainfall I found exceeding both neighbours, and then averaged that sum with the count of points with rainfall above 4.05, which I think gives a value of 4.00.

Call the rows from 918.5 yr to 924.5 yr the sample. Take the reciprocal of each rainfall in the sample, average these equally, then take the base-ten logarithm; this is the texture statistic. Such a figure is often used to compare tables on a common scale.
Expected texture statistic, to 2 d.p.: -0.61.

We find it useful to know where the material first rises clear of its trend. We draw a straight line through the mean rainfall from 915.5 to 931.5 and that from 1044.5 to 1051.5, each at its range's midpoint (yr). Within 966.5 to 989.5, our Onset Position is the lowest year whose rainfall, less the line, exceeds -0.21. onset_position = 969.0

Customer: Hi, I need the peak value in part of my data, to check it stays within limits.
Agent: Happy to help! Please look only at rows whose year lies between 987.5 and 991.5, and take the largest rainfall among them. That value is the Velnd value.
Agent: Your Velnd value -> 3.505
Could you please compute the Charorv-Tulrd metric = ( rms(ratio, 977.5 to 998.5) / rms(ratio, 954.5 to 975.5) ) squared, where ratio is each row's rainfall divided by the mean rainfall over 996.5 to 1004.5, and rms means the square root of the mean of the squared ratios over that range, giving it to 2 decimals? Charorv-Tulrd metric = 0.97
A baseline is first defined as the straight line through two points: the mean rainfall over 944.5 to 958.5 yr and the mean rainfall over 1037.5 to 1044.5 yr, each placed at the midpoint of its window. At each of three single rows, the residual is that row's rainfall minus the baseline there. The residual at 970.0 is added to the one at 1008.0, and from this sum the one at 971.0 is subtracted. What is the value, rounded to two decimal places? -0.25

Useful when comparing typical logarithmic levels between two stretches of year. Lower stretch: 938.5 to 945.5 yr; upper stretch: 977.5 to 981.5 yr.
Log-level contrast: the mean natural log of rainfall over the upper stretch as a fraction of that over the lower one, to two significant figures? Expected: 0.98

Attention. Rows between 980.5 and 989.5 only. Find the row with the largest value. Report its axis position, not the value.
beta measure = 985.0 yr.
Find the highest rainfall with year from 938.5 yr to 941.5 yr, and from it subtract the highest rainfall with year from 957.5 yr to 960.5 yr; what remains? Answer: 0.26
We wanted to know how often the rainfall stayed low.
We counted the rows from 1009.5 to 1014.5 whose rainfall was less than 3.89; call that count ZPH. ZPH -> 4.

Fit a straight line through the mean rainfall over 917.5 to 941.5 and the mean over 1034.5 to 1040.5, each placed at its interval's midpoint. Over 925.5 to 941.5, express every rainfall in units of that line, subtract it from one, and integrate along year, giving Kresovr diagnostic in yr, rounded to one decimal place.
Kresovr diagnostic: 0.0 yr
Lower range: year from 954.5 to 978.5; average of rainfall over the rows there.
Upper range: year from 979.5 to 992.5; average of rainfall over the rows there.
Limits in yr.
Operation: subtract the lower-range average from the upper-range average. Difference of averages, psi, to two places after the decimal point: -0.18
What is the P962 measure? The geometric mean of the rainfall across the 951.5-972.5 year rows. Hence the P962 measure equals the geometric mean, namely 3.85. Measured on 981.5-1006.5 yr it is 3.75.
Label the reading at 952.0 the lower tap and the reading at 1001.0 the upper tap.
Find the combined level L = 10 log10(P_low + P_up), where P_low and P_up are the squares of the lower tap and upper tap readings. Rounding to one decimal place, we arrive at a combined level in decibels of 14.5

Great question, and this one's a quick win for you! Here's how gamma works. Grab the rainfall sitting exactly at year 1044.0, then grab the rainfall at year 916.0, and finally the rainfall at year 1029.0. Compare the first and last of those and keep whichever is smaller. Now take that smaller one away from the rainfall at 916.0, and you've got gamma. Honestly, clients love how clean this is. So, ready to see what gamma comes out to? 0.53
